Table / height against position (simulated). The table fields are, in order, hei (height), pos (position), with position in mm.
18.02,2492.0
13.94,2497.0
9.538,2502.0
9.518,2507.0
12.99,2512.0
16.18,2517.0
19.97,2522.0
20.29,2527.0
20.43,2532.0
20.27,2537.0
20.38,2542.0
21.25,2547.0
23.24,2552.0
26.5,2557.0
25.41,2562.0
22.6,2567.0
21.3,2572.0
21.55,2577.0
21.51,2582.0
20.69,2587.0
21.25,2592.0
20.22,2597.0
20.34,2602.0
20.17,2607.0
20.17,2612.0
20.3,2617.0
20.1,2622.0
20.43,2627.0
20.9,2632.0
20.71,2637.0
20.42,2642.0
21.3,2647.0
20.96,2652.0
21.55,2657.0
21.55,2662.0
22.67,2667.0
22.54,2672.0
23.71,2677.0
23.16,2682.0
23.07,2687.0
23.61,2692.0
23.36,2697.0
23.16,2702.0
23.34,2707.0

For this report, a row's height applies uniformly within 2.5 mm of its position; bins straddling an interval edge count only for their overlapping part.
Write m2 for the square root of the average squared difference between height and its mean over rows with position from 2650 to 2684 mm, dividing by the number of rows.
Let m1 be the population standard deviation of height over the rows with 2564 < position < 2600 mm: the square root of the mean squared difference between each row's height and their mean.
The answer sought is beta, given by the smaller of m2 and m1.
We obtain 0.69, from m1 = 0.7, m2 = 0.9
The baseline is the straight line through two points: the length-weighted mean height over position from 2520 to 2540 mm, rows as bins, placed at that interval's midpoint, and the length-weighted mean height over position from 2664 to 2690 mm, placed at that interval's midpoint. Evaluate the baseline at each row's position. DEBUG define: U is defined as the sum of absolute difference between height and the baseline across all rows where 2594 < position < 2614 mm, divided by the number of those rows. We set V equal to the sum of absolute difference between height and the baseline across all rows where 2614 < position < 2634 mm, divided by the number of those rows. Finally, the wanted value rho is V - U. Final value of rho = 0.2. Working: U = 1.4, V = 1.59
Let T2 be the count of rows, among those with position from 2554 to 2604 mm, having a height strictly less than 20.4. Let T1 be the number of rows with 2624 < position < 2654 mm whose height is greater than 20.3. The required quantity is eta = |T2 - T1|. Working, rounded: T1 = 6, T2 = 2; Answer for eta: 4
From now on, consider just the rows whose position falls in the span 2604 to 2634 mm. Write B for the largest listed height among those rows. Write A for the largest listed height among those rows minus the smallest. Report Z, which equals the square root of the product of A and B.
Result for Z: 4.1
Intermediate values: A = 0.8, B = 20.9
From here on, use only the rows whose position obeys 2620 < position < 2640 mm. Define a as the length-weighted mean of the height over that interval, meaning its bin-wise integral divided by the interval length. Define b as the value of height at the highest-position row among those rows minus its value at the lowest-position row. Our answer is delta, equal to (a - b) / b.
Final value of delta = 33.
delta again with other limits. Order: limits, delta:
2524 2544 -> 225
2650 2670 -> 12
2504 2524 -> 0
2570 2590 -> -36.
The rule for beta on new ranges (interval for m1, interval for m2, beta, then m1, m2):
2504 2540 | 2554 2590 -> 2.09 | 4.0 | 2.1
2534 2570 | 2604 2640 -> 0.28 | 2.2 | 0.3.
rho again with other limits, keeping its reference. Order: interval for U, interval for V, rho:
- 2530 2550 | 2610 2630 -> 1.4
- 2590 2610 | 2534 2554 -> -0.2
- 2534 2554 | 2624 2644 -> 0.7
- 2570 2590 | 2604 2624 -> 1.3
